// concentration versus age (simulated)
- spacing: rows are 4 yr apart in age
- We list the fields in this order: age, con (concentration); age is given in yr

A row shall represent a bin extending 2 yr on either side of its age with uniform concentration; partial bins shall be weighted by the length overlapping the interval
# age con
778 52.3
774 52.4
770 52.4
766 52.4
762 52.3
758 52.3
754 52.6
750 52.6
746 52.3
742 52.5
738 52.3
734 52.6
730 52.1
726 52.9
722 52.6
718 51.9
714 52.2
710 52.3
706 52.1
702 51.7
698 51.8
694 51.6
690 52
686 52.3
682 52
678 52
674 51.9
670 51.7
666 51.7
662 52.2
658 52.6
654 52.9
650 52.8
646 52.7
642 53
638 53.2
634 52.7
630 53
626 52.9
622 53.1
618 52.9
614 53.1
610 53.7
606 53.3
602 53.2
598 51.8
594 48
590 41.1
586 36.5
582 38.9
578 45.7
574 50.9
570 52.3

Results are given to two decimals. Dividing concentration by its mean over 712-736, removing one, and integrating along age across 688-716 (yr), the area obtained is -0.23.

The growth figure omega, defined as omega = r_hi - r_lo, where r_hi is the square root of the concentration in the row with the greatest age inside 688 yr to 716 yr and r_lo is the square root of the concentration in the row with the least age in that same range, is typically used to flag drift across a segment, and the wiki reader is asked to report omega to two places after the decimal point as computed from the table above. 0.01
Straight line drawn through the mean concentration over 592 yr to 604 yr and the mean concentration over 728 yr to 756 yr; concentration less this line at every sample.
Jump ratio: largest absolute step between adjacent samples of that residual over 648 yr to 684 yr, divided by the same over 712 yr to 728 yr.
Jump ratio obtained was 0.82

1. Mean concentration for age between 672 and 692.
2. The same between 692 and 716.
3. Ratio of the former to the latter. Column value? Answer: 1.00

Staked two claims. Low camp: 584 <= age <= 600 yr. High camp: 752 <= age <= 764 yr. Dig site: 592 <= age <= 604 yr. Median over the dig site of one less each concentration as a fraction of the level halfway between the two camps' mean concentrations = -0.071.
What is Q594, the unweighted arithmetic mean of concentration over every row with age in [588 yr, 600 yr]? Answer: 47.0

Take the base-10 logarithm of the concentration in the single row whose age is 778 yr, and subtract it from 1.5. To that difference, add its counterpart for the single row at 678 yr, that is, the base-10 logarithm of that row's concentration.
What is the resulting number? 1.50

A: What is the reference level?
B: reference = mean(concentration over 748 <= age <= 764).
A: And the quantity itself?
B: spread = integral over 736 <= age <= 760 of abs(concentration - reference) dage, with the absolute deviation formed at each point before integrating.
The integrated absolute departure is 3.2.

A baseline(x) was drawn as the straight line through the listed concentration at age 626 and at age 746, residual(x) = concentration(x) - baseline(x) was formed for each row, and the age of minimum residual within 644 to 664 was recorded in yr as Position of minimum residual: 662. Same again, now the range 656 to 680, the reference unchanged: 666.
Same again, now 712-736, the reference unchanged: 718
